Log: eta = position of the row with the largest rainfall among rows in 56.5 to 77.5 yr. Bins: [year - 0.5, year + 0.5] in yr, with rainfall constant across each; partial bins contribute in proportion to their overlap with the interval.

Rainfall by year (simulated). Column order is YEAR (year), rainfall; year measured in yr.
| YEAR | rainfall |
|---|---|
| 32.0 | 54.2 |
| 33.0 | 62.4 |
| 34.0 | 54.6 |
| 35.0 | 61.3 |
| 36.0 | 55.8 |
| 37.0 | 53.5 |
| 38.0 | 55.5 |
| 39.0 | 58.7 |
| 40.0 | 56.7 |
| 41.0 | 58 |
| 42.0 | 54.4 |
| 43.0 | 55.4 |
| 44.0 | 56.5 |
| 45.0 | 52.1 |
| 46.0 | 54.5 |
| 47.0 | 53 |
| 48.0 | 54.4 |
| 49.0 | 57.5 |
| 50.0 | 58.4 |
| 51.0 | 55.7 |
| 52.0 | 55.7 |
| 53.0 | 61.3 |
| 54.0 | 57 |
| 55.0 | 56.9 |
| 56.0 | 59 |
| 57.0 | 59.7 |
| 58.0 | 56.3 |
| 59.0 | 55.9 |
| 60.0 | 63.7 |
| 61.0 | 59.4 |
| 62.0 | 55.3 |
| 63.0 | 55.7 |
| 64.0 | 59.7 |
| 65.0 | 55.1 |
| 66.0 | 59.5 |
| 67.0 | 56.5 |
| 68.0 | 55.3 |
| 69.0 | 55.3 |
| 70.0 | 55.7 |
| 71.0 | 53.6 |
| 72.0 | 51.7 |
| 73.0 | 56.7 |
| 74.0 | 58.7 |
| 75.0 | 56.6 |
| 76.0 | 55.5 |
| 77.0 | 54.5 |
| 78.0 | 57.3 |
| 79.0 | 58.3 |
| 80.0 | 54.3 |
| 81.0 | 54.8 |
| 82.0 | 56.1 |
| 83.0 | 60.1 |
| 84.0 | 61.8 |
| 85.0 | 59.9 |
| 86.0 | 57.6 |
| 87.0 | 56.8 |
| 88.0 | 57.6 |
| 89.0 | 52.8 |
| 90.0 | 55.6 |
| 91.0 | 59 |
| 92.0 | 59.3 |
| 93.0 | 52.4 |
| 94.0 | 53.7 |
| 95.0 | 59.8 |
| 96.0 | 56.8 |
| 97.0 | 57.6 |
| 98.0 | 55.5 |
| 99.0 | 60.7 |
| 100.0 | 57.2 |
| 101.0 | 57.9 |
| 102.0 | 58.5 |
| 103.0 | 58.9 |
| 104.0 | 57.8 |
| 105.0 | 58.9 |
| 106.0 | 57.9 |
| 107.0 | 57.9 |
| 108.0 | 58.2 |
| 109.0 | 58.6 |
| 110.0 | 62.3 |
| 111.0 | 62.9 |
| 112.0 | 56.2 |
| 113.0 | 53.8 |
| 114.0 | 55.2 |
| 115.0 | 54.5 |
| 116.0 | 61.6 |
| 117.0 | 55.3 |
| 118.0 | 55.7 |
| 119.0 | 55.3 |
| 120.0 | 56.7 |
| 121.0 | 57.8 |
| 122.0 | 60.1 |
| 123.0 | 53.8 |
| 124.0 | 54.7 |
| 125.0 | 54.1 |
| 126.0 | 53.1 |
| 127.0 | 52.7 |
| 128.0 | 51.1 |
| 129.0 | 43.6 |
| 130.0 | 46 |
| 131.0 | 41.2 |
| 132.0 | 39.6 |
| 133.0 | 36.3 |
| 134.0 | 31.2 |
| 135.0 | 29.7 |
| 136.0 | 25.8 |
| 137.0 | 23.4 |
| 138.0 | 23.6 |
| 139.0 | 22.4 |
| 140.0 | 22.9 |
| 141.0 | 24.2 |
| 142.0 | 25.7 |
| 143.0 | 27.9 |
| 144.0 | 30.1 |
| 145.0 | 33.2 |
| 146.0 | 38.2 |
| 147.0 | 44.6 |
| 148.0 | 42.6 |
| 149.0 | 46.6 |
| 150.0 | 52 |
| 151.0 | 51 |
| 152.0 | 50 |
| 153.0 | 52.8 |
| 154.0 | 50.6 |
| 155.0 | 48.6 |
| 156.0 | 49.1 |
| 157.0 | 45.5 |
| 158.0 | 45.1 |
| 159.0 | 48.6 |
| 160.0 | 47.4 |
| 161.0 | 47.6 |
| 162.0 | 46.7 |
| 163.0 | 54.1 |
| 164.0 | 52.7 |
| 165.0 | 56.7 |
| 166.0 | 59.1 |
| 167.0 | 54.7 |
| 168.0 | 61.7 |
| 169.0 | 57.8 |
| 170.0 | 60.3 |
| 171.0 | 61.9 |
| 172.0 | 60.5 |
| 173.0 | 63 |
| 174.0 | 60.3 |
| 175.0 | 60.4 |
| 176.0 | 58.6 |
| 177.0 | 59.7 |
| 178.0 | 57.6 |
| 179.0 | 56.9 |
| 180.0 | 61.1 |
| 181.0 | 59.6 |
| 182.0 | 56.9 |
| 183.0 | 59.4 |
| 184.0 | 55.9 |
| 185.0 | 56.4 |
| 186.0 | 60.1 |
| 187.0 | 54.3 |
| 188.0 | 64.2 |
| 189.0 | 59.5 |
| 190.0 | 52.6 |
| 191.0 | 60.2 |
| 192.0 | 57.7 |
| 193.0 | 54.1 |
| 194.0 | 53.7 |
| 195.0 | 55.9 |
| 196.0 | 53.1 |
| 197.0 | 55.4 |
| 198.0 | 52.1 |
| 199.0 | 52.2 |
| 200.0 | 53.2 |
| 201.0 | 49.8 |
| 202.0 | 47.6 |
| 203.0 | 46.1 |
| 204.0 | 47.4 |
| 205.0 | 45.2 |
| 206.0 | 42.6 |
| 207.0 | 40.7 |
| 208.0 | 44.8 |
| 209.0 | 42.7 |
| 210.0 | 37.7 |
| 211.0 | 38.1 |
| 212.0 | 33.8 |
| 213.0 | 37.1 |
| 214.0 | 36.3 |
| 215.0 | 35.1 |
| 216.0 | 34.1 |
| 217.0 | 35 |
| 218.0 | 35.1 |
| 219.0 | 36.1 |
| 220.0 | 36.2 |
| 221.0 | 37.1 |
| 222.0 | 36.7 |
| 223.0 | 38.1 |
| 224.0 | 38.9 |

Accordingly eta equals 60.0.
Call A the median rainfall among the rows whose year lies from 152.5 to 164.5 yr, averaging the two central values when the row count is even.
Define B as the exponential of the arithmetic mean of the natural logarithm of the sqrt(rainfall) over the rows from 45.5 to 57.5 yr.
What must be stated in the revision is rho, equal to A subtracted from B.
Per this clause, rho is -41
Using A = 49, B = 7.54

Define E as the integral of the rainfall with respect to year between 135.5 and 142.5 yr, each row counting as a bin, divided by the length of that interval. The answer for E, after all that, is 24.0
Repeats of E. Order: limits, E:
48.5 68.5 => 57.7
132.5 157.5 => 37.1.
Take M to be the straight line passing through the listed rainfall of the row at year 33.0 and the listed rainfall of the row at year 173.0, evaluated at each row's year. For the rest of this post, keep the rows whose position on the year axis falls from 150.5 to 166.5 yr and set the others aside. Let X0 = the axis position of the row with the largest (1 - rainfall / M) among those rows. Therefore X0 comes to 158.0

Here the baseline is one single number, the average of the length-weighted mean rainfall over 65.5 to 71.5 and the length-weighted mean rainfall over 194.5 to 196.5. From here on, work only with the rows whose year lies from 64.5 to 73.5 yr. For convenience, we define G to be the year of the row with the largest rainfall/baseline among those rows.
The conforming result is 66.0 yr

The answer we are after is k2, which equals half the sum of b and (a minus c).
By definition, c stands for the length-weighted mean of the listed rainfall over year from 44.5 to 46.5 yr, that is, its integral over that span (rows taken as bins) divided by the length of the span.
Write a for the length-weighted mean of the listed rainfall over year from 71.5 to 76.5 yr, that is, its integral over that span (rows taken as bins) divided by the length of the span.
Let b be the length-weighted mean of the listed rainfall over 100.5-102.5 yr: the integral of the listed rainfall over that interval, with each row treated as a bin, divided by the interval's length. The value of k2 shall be 30.4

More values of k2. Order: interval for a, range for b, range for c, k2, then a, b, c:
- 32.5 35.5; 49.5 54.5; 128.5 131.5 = 36.7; 59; 58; 43.6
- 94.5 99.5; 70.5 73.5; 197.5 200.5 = 29.8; 58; 54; 52.5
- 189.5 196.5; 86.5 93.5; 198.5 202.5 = 30.4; 55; 56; 50.7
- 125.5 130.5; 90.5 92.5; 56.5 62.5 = 25.0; 49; 59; 58.4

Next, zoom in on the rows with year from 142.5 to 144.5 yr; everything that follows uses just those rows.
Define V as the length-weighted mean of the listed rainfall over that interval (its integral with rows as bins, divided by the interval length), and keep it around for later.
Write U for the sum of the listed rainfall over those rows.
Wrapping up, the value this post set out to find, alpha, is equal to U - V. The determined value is 29.0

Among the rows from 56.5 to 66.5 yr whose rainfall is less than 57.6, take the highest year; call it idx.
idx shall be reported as 65.0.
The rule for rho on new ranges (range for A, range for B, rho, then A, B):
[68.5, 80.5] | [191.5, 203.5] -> -48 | 56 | 7.24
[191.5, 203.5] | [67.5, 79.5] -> -46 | 53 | 7.47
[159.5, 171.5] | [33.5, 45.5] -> -48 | 56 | 7.48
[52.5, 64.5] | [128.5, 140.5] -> -52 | 58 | 5.57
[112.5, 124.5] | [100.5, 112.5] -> -48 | 55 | 7.67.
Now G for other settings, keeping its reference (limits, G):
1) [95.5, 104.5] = 99.0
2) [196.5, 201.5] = 197.0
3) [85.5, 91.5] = 91.0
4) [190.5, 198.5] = 191.0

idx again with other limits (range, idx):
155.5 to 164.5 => 164.0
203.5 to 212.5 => 212.0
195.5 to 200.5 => 200.0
